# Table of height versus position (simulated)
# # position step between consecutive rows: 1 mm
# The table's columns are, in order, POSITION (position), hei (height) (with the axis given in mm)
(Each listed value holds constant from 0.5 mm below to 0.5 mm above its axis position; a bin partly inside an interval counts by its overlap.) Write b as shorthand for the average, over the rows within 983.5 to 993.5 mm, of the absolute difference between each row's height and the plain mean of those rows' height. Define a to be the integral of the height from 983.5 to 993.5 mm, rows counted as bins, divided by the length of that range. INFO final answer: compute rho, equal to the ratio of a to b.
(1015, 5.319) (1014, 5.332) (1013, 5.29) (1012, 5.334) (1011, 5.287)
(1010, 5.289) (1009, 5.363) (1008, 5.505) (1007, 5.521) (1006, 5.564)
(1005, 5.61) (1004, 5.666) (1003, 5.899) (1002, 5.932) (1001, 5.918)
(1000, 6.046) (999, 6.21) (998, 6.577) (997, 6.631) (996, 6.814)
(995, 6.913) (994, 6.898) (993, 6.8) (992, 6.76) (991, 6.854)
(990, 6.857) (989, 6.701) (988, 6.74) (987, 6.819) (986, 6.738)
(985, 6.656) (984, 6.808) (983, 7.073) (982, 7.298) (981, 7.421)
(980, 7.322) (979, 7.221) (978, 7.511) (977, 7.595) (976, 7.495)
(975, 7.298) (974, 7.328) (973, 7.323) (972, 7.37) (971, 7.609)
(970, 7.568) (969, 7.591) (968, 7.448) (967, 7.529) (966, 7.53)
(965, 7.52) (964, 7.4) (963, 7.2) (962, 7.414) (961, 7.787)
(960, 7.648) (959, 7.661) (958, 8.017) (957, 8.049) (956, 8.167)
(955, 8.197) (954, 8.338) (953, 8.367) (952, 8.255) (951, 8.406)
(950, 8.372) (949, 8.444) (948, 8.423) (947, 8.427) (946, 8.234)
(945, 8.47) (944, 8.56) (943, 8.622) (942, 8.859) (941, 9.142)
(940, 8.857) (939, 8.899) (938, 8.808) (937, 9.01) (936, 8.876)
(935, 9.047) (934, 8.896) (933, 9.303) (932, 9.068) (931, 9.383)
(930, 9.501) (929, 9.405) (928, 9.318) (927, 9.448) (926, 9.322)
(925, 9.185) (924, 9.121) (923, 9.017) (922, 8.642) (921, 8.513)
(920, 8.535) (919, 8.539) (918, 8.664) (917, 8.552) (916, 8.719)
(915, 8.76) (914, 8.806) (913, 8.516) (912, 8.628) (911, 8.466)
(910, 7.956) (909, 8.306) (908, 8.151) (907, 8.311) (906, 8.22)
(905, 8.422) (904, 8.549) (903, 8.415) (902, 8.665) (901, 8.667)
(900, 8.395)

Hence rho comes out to 125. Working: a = 6.8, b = 0.05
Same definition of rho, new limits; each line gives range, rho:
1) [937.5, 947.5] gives 39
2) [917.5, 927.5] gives 28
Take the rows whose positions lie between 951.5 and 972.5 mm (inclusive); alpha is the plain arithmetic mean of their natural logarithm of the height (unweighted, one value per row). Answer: 2.05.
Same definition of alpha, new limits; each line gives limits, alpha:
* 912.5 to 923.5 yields 2.16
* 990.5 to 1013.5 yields 1.79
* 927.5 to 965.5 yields 2.14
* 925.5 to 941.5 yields 2.21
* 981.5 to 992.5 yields 1.92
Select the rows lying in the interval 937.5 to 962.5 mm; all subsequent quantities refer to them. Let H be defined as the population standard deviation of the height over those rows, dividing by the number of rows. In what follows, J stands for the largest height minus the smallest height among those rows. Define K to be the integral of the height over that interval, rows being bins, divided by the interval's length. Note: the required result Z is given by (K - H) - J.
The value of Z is 6.2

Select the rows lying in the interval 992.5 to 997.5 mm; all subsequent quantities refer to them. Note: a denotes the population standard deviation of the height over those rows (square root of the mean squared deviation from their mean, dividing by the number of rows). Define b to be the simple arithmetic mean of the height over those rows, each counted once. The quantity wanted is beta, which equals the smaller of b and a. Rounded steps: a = 0.10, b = 6.8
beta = 0.10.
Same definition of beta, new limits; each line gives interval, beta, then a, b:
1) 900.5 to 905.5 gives 0.11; 0.11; 8.5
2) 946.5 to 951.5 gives 0.02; 0.02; 8.4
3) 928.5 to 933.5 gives 0.15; 0.15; 9.3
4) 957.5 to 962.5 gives 0.20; 0.20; 7.7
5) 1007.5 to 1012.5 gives 0.08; 0.08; 5.4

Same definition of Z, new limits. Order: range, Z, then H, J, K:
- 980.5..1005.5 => 4.3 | 0.48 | 1.81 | 6.6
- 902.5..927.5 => 6.8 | 0.35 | 1.49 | 8.6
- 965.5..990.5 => 6.0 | 0.32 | 0.95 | 7.2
